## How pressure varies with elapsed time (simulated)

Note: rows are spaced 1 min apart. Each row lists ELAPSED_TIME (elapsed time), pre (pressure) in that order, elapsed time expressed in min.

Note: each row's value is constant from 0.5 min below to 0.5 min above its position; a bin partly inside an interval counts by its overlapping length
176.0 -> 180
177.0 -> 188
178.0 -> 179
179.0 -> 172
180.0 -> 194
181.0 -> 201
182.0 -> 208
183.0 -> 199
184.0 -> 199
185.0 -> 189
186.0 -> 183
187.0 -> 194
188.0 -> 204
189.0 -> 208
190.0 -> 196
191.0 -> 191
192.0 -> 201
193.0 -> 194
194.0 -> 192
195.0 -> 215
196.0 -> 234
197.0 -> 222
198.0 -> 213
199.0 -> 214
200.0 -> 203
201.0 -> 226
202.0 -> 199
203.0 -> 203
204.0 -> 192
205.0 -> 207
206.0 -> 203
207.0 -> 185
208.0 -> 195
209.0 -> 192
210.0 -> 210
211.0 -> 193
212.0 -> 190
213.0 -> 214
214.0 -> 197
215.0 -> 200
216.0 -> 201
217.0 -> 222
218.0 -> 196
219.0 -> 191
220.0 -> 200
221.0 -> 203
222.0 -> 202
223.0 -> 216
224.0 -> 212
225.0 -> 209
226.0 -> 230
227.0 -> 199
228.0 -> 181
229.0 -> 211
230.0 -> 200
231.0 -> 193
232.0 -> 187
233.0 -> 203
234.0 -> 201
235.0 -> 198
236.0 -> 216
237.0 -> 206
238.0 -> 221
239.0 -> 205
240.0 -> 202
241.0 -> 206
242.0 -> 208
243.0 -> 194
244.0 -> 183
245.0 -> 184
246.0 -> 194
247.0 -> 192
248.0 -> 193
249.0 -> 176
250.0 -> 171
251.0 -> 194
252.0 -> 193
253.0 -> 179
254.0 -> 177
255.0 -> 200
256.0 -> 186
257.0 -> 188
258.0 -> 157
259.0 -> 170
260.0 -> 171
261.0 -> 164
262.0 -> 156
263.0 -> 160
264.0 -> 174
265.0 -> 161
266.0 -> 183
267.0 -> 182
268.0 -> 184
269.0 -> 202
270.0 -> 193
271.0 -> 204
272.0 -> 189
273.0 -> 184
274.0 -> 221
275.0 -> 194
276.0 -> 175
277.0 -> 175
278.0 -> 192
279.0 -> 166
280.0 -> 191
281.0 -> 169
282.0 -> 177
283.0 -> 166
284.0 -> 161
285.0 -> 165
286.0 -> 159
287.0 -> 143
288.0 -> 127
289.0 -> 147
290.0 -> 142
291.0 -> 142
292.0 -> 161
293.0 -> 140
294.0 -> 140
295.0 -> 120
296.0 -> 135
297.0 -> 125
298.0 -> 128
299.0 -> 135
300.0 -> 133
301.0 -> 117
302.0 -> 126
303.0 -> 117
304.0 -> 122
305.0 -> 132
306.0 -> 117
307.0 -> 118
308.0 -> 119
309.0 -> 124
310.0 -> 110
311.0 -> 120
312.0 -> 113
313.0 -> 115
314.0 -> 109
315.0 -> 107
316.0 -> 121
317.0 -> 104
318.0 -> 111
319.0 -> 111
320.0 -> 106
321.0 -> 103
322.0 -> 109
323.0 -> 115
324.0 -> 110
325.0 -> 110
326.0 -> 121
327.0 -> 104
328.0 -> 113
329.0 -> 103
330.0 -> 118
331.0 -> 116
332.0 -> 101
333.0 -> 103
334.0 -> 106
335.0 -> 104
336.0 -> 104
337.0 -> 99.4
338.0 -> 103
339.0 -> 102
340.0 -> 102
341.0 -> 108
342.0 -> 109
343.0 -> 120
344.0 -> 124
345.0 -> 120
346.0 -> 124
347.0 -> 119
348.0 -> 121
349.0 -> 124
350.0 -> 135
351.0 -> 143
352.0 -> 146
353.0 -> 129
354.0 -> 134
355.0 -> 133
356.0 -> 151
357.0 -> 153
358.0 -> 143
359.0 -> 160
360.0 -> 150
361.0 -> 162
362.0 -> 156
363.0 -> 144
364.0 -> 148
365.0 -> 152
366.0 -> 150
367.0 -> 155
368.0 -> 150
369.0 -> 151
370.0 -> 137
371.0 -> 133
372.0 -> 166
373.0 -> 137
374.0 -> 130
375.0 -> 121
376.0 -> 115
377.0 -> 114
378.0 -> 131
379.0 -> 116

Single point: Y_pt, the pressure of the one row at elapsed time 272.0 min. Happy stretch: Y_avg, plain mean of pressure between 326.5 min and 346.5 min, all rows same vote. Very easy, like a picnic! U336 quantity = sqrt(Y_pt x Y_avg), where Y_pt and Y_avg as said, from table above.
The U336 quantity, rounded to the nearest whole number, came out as 144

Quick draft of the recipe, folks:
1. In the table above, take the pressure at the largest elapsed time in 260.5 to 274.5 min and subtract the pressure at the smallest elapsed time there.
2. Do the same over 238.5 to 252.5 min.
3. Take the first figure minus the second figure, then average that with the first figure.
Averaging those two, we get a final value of 63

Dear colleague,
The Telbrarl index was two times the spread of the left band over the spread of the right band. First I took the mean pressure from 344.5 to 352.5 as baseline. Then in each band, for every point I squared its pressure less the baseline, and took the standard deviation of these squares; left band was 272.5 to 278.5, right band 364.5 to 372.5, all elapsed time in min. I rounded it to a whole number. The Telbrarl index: 11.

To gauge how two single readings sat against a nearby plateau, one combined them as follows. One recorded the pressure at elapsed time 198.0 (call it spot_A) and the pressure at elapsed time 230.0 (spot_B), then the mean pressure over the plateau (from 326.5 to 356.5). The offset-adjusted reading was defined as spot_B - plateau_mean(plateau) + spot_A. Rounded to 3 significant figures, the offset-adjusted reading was 296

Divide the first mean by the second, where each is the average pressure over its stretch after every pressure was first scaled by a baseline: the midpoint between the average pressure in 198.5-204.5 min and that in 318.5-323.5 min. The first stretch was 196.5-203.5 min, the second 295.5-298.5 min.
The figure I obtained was 1.6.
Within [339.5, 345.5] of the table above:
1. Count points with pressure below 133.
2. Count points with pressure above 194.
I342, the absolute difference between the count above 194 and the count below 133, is 6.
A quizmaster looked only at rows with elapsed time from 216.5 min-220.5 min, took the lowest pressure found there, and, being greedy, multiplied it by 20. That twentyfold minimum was 3820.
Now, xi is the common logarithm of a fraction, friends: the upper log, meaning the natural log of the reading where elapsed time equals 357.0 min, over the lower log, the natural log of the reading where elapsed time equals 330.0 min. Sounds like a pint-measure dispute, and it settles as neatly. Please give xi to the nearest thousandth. 0.023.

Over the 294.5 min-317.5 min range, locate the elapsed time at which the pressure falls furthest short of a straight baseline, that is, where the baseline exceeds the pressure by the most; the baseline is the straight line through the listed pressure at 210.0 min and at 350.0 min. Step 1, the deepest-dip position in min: 317.0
